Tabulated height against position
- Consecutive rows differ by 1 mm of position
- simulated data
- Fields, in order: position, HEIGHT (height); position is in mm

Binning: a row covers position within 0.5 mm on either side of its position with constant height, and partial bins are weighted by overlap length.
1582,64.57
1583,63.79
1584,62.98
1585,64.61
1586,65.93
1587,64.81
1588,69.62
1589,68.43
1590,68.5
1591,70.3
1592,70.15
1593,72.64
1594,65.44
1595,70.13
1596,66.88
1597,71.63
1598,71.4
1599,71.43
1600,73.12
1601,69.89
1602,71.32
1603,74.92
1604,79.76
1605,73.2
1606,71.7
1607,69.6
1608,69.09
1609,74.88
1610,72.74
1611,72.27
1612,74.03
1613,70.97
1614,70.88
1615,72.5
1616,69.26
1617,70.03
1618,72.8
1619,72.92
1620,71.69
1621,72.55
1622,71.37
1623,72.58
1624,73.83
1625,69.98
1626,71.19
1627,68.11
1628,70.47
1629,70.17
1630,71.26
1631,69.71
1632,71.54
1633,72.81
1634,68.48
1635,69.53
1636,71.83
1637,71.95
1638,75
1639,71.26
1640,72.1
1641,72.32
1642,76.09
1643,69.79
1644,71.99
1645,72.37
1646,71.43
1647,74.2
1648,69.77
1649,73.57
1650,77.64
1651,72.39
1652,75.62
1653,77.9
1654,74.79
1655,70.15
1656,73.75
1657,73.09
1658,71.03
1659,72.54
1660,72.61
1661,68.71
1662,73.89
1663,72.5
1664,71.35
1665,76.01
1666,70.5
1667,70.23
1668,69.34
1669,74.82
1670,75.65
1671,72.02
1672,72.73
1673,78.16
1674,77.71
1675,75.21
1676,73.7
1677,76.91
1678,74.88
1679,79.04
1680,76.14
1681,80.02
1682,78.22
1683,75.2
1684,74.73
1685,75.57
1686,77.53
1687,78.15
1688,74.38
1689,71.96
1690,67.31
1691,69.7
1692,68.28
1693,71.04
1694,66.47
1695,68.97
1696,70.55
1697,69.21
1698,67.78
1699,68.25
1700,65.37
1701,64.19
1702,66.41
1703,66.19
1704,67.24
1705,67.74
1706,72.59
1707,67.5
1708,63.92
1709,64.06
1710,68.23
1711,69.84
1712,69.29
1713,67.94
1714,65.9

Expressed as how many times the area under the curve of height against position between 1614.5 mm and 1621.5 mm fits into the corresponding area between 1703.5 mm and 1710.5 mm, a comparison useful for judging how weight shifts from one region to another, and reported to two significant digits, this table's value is 0.94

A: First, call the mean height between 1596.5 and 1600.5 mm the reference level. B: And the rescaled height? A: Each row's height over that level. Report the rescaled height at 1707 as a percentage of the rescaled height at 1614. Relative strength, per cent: 95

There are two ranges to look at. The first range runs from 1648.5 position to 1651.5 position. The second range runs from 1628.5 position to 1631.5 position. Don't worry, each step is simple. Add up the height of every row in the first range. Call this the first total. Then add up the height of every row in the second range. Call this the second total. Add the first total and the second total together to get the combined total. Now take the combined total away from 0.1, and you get -435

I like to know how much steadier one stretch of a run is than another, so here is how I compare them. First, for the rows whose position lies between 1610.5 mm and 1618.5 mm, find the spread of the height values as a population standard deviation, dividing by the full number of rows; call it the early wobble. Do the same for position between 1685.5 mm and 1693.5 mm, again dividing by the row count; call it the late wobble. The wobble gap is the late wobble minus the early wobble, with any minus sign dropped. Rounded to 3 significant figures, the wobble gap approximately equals 2.32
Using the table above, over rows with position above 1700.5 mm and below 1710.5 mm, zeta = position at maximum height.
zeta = 1706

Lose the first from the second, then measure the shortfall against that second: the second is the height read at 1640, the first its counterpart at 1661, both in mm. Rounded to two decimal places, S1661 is 0.05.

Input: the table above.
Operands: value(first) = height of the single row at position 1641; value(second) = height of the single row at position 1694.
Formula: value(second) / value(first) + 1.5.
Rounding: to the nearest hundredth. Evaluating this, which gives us 2.42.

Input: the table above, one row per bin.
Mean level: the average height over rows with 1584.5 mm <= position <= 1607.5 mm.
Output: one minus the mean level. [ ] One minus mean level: -69.2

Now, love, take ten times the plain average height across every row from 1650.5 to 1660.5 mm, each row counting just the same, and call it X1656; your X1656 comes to 734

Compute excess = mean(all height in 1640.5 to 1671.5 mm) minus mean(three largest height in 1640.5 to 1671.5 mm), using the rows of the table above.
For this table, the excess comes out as -4.4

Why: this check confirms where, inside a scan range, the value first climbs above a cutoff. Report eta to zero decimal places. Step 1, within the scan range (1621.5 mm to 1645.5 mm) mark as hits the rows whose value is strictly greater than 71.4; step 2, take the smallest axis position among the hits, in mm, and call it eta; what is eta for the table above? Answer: 1623 mm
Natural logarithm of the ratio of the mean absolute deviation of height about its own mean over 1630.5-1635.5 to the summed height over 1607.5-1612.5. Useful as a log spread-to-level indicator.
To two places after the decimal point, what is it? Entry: -5.55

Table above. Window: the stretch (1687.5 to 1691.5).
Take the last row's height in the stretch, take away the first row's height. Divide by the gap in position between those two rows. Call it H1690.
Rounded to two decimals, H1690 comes -1.56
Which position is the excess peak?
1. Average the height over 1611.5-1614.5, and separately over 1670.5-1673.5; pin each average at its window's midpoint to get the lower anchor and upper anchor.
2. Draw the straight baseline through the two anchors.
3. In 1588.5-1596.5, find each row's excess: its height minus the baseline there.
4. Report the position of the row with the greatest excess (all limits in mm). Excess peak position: 1593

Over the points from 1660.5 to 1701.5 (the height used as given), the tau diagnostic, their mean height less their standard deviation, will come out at 68.7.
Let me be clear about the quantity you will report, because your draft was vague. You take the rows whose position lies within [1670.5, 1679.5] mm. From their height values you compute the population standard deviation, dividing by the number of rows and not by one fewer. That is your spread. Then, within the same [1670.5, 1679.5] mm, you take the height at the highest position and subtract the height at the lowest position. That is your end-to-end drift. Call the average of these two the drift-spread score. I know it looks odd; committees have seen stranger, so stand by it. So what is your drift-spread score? 4.7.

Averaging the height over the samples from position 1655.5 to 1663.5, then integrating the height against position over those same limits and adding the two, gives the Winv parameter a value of 650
